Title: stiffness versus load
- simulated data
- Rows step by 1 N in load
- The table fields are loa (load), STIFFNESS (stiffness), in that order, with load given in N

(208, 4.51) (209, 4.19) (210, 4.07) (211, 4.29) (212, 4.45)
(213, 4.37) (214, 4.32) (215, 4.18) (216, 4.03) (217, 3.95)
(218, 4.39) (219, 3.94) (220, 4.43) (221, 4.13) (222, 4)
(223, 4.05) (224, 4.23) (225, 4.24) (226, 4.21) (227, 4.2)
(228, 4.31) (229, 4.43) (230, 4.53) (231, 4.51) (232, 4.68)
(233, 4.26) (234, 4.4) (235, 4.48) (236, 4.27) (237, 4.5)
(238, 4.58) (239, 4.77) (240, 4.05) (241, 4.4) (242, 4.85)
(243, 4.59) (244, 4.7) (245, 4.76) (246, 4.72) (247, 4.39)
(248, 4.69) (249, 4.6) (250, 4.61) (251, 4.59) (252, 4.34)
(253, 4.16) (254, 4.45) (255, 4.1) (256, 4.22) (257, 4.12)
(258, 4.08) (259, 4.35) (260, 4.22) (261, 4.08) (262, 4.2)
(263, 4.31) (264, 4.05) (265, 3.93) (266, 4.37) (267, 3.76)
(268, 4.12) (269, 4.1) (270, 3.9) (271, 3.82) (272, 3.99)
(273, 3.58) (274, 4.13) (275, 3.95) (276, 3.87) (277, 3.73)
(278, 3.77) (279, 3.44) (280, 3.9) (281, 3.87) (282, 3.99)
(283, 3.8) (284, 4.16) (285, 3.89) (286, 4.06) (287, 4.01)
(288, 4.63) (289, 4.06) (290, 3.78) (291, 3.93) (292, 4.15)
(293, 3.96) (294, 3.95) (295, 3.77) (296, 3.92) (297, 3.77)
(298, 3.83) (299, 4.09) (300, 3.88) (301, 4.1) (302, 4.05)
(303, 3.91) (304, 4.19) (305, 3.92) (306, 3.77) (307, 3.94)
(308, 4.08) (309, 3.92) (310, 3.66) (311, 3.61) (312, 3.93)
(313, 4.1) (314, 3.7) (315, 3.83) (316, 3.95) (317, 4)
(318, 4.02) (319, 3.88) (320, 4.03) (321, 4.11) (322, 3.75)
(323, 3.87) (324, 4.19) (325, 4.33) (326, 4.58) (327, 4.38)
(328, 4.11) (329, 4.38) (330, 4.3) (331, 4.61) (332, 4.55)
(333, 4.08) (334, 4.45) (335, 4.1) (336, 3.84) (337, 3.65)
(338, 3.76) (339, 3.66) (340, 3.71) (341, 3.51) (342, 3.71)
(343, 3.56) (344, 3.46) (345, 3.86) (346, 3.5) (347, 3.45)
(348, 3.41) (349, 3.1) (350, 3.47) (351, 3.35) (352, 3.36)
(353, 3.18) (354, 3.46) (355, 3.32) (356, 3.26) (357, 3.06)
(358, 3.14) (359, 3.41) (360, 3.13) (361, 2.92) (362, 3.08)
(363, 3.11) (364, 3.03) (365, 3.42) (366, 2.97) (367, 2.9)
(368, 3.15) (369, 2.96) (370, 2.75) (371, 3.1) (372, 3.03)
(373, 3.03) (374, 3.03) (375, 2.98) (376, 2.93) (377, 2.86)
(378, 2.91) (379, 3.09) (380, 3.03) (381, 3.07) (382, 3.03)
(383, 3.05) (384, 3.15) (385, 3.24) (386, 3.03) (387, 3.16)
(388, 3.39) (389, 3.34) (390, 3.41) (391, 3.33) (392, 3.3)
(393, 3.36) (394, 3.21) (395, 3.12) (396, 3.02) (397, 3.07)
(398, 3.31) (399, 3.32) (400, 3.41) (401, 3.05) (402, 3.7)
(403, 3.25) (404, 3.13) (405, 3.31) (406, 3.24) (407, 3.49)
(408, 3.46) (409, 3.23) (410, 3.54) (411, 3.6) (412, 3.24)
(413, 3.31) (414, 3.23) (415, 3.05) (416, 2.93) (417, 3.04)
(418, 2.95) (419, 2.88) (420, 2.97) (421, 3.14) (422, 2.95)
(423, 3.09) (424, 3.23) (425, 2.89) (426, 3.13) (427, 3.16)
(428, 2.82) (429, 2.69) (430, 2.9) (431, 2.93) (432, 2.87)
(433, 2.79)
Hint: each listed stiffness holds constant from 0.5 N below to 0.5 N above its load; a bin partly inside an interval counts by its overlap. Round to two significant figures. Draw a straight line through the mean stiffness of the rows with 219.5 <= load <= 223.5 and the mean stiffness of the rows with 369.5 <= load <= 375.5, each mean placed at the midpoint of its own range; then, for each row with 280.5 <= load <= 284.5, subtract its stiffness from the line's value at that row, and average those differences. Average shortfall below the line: -0.27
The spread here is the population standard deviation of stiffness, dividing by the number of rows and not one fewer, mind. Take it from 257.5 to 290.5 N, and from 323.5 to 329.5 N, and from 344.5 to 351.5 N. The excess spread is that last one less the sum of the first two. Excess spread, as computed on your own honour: -0.17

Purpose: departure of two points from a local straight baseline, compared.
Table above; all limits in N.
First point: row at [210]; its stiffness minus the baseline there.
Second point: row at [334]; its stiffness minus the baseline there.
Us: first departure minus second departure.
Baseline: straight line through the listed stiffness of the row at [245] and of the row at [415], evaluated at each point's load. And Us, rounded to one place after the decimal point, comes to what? -1.6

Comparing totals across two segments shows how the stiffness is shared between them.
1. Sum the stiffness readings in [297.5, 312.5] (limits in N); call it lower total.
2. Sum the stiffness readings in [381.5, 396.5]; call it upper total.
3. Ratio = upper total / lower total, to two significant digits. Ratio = 0.82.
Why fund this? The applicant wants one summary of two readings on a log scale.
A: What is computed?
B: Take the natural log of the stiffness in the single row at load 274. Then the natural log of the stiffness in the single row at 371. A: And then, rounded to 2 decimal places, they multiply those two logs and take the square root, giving 1.27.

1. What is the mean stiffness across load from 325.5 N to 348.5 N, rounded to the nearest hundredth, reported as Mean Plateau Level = 3.94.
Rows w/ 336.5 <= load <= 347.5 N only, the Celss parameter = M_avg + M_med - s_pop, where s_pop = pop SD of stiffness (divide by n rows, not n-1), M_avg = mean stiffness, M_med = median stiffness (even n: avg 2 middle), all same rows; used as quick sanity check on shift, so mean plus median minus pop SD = 7.1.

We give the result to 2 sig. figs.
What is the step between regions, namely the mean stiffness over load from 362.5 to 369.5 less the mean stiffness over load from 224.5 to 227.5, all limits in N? -1.1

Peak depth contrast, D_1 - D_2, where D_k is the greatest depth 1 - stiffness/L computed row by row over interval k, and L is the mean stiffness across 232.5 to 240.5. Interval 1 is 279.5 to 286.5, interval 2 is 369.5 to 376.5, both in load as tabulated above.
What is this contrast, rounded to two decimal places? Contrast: -0.24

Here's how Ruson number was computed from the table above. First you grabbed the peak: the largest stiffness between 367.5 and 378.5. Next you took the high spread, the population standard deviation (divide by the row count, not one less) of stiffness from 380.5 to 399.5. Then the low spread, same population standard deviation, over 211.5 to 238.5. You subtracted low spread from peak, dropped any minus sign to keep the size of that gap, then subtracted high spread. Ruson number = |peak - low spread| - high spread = 2.8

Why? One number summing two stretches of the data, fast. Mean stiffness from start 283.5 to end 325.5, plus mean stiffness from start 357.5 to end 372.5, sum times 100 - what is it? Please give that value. 704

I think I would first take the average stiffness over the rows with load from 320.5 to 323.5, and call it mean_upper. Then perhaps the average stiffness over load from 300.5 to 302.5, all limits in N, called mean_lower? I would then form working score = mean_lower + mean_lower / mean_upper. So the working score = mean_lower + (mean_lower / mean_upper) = 5.12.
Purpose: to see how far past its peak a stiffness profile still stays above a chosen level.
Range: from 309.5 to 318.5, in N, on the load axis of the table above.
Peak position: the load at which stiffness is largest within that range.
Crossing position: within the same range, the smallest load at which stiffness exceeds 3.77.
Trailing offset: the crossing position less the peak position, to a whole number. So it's -1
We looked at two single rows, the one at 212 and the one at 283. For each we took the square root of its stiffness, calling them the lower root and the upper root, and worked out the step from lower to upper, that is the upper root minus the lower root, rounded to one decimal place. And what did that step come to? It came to -0.2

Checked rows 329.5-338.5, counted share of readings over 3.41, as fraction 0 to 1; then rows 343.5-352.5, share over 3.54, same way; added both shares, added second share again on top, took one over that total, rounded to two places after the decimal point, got 0.82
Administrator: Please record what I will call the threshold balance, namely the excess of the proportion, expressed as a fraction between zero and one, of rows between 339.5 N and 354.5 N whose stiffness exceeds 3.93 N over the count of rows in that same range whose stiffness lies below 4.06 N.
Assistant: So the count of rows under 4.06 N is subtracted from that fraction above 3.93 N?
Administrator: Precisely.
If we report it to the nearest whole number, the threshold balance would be -15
